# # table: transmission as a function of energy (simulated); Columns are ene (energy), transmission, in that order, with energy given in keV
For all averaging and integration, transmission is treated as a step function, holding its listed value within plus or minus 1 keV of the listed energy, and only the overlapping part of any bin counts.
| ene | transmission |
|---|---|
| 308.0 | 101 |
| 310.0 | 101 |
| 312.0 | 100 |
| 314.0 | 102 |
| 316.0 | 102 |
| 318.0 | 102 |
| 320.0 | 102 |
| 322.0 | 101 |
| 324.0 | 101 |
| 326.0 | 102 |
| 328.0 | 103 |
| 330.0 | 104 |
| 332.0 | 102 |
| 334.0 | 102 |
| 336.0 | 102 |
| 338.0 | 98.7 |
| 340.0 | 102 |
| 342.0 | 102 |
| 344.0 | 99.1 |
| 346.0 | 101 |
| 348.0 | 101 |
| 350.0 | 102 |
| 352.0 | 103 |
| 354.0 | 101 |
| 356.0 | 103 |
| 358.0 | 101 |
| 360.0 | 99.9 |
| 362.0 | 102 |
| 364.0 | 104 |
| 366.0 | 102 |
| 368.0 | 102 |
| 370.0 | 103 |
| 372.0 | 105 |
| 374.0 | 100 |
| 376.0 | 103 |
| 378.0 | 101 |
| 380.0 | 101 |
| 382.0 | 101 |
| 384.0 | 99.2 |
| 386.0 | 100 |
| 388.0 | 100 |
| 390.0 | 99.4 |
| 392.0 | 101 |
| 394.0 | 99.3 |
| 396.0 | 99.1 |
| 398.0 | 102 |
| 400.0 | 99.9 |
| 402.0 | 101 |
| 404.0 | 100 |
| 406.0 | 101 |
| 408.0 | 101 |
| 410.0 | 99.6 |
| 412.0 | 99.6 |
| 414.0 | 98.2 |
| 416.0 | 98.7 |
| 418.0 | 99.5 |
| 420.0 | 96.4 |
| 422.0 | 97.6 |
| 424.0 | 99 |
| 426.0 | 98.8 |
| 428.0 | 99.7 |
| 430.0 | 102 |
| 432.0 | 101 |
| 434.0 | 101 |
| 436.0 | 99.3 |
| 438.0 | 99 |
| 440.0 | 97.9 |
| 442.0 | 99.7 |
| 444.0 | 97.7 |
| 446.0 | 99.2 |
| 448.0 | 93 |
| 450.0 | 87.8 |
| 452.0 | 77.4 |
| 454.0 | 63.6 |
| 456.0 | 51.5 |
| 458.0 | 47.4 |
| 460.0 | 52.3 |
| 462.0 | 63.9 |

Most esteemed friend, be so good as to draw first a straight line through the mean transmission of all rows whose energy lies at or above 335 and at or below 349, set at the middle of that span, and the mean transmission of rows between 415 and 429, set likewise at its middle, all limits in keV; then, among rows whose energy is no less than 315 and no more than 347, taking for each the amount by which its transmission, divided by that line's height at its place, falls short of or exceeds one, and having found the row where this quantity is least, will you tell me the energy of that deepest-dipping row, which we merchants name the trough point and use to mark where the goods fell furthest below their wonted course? 338.0 keV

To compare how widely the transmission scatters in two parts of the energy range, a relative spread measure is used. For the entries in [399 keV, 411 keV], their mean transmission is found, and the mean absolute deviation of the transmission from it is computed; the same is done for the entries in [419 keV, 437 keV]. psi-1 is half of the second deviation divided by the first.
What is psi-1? 1.1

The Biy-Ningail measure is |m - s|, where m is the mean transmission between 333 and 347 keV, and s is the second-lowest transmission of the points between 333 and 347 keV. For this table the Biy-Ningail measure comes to 1.9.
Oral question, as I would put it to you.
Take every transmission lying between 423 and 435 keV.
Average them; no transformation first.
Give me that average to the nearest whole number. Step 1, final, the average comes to 100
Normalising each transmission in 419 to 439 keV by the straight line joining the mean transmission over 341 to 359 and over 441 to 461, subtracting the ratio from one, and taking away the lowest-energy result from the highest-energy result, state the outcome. -0.095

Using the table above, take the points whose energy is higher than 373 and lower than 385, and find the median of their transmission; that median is 101.0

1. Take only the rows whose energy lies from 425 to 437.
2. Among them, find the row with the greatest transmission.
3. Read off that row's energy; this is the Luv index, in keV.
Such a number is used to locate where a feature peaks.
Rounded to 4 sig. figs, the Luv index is 430.0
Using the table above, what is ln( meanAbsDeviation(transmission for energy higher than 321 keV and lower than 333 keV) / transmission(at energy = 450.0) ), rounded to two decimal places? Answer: -4.59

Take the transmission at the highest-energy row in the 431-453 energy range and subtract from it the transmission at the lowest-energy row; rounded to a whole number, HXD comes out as -24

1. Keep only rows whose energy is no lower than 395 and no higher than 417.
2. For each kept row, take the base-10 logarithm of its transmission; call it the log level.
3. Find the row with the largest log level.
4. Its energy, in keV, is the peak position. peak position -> 398.0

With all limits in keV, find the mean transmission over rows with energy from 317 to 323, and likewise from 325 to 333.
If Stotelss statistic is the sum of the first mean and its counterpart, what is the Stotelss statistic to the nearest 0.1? 204.4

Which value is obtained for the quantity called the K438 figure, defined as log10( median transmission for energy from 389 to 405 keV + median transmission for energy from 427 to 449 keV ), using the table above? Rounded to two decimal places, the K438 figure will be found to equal 2.30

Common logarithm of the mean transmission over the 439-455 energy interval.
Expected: 1.95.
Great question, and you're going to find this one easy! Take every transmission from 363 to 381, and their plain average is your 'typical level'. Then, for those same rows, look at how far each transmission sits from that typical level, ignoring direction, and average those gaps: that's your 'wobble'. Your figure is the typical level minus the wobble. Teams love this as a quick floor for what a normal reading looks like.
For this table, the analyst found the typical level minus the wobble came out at 101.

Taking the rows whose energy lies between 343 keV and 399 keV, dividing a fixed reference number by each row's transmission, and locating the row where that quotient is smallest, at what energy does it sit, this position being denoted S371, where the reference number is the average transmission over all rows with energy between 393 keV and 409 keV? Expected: 372.0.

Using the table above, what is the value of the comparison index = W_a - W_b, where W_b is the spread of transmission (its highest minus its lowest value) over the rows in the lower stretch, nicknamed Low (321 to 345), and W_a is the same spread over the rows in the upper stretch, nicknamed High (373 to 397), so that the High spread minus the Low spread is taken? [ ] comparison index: -1.4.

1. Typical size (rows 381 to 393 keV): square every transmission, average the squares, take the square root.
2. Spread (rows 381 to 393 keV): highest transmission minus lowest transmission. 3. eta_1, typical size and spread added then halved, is 51.0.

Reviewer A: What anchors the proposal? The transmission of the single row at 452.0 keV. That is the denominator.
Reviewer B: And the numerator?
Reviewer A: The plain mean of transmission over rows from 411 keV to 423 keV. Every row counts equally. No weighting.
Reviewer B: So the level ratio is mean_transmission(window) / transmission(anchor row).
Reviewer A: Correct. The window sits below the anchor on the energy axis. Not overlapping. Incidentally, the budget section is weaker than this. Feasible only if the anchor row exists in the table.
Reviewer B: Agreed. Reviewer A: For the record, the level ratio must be 1.27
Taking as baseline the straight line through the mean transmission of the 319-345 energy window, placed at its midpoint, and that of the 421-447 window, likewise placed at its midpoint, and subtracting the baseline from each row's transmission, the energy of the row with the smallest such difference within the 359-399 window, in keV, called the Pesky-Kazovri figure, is 384.0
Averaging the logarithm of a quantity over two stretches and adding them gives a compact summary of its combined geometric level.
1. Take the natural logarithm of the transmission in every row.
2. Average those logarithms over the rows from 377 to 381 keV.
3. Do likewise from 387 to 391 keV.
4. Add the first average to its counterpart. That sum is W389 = 9.22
